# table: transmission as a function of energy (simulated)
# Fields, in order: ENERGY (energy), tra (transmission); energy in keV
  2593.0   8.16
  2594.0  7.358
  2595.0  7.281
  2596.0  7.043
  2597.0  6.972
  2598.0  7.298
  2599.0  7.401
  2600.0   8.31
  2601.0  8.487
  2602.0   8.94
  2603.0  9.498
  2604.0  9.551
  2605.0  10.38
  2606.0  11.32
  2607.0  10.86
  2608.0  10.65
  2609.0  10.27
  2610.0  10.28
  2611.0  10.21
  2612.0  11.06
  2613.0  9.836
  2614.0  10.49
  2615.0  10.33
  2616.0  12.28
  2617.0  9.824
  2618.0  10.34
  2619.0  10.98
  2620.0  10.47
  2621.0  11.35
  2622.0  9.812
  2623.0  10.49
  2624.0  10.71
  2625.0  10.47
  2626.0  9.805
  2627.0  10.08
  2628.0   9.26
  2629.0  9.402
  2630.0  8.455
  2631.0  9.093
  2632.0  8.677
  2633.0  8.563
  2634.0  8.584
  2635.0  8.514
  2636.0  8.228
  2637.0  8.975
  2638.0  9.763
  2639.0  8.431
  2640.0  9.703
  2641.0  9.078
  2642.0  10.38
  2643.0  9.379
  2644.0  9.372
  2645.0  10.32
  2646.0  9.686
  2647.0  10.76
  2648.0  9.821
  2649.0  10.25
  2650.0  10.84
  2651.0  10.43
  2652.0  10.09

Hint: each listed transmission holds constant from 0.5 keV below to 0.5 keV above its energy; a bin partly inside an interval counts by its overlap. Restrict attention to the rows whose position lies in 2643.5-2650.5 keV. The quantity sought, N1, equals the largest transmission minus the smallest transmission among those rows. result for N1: 1.47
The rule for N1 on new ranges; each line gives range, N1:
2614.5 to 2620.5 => 2.46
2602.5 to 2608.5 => 1.82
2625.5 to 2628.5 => 0.82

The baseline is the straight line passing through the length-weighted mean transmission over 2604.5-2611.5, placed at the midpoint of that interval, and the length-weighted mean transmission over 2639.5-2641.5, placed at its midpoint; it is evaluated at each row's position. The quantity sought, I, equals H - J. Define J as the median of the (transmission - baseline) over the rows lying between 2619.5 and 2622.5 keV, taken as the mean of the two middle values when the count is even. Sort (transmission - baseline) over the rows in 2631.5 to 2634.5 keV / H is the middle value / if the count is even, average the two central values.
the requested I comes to -1.4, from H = -1.04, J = 0.3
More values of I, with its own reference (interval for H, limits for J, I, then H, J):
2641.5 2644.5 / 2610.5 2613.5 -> 0.4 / 0.11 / -0.2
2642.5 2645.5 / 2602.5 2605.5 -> 1.3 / 0.11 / -1.2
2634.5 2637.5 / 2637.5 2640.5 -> -1.4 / -1.08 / 0.3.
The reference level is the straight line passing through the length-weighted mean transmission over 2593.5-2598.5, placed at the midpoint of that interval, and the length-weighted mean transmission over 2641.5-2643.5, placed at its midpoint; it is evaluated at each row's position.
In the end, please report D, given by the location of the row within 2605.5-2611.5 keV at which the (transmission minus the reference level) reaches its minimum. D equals 2611.0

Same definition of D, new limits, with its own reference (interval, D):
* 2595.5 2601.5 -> 2597.0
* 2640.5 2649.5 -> 2641.0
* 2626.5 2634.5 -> 2634.0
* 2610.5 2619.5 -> 2617.0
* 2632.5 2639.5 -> 2636.0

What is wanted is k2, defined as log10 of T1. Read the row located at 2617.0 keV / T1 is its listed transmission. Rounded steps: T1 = 9.824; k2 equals 0.99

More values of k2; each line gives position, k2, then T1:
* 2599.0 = 0.87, 7.401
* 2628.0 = 0.97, 9.26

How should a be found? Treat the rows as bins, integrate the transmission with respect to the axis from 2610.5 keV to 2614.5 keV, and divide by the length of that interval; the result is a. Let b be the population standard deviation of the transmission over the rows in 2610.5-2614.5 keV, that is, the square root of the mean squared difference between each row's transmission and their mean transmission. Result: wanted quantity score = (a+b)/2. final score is 5.42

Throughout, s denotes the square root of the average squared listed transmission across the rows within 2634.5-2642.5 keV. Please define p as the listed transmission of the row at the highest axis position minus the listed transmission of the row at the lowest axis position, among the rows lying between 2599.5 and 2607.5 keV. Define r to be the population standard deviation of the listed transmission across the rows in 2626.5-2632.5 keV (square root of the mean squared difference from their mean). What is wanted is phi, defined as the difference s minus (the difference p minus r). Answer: 7.1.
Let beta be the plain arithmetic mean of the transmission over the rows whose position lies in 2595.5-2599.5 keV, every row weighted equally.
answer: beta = 7.2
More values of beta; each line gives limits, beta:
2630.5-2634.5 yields 8.7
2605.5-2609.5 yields 10.8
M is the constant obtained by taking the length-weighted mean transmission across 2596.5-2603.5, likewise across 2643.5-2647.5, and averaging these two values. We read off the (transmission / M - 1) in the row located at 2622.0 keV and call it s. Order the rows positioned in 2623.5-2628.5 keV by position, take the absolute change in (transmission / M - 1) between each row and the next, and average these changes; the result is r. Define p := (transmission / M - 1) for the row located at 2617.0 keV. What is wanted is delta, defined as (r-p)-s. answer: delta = -0.11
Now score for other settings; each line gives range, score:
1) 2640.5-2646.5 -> 5.10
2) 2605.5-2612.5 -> 5.53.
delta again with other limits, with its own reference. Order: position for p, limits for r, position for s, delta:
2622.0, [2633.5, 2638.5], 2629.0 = -0.06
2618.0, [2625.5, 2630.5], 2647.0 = -0.26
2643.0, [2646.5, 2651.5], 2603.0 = -0.01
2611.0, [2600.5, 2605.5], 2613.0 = -0.16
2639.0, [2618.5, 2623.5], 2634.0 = 0.23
